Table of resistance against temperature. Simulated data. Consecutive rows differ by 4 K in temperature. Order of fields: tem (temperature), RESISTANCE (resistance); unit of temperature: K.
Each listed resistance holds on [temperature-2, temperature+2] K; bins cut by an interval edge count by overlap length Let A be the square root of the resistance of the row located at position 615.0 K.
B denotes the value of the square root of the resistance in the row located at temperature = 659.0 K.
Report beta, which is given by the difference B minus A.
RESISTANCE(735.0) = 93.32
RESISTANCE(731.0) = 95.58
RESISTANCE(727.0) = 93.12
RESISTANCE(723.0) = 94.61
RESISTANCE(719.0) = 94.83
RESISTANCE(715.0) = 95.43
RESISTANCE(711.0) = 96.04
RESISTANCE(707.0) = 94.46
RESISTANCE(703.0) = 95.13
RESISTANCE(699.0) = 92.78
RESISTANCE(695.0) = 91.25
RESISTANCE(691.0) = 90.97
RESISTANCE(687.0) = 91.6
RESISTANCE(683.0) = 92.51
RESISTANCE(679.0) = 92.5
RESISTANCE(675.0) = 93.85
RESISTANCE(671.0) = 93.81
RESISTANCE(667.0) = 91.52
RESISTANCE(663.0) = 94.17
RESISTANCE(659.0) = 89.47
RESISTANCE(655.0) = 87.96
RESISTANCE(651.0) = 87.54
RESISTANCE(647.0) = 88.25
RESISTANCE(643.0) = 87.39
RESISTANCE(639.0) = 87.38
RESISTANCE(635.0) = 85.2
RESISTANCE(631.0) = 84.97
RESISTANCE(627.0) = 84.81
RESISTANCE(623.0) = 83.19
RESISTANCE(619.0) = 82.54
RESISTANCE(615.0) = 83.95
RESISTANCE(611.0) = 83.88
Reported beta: 0.3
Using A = 9.16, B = 9.46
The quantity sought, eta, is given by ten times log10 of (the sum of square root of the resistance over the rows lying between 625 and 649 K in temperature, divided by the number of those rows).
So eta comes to 9.68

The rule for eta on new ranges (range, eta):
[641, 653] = 9.72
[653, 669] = 9.79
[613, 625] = 9.60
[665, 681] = 9.84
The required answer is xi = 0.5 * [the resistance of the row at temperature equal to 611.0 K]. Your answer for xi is 41.9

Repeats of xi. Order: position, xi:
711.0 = 48.0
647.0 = 44.1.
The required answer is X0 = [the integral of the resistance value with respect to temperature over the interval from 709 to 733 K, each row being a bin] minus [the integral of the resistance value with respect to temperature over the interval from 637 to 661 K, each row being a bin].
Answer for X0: 166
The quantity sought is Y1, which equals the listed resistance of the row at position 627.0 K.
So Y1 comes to 84.81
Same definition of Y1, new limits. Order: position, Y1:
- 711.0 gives 96.04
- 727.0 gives 93.12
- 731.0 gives 95.58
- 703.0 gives 95.13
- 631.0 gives 84.97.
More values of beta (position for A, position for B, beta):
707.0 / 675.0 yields 0.0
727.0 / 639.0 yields -0.3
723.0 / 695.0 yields -0.2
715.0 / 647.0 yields -0.4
